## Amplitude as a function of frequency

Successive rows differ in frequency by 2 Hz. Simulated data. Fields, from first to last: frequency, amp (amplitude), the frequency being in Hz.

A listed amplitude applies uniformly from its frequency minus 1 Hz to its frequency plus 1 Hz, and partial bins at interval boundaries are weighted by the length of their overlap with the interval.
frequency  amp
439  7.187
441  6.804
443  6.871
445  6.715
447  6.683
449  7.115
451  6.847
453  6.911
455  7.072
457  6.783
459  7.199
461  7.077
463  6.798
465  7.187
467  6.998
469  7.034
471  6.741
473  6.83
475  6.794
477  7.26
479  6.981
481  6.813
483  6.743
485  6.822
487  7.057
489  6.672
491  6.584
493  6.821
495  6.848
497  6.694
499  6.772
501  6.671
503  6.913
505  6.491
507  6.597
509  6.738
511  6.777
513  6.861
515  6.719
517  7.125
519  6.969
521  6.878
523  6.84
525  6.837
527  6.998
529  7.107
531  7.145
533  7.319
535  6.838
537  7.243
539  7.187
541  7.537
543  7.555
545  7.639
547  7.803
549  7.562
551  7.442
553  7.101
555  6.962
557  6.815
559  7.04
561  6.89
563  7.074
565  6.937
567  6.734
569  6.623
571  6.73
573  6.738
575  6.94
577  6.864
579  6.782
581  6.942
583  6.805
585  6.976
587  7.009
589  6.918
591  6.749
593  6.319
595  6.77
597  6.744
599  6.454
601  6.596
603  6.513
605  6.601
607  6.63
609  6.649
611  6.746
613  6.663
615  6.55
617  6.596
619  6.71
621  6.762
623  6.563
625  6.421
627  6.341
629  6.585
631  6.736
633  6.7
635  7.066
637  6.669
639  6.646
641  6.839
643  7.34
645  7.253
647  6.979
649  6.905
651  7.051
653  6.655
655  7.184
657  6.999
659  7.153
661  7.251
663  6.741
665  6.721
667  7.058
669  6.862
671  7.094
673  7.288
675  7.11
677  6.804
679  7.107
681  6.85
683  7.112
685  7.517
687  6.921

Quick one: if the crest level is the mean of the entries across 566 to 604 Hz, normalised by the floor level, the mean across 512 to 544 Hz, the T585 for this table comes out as 0.95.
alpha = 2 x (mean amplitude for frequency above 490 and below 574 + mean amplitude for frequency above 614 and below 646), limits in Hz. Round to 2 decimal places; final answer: 27.43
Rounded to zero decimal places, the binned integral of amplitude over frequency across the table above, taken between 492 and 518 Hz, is 176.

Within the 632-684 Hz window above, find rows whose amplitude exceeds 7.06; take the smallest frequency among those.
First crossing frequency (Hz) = 635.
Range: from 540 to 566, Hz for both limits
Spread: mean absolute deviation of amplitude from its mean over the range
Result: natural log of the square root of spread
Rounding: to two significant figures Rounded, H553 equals -0.59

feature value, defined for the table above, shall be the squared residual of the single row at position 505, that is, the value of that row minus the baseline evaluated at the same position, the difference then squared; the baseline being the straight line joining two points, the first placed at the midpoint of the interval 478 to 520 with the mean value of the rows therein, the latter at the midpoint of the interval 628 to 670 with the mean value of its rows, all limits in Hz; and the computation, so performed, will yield 0.09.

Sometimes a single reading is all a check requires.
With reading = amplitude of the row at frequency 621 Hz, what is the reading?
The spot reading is 6.762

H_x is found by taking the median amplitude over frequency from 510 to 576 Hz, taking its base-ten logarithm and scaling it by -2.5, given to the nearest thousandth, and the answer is -2.108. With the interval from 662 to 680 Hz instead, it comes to -2.122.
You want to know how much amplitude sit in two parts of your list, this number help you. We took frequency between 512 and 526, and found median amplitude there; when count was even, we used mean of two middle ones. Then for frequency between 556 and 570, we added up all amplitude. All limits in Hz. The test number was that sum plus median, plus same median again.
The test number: 61.8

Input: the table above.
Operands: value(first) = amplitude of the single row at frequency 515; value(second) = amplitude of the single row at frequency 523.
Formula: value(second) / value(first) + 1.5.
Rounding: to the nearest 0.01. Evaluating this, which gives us 2.52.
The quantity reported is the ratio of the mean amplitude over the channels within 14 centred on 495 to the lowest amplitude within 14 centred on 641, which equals 1.01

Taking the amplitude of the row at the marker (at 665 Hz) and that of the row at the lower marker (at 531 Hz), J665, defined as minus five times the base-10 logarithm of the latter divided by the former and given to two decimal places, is -0.13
